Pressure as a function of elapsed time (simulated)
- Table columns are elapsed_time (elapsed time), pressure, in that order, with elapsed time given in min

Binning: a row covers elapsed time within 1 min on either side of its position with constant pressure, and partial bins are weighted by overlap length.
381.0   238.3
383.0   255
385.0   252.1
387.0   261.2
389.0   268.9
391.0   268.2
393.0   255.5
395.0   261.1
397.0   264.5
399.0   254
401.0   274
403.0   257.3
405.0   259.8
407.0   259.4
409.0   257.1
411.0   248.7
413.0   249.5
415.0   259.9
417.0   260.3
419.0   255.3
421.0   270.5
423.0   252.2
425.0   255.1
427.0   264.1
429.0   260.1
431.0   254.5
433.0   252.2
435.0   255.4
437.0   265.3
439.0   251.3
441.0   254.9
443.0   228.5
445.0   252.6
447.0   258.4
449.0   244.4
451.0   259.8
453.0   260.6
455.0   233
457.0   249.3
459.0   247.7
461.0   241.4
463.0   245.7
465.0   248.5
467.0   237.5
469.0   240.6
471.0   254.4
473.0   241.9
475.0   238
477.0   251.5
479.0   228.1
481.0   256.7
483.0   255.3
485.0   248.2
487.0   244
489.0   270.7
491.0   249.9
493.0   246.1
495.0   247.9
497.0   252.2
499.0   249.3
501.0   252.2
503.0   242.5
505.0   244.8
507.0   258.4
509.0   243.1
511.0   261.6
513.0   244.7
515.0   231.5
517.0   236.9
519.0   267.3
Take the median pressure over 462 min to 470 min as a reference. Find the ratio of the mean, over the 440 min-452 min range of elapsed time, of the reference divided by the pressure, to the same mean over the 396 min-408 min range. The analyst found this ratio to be 1.05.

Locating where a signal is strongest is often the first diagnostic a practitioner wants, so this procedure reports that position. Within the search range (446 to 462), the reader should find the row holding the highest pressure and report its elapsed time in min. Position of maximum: 453.0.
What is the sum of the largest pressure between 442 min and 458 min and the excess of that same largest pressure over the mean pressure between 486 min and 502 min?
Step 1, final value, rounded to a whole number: 270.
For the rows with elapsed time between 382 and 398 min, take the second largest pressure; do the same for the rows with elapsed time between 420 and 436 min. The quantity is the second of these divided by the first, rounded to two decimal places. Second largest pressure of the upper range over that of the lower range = 0.98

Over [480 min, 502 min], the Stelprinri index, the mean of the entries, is 252.0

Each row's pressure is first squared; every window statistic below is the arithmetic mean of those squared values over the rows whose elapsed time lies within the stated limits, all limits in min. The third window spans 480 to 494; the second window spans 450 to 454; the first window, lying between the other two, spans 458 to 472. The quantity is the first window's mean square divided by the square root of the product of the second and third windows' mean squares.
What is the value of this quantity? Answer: 0.91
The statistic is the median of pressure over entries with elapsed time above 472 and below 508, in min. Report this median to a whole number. 249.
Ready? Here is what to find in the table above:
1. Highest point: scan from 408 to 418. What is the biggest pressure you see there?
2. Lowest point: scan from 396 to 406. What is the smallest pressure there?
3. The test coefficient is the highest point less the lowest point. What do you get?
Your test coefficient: 6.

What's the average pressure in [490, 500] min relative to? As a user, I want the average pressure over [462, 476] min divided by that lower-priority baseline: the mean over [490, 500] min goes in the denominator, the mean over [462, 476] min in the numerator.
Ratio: 0.98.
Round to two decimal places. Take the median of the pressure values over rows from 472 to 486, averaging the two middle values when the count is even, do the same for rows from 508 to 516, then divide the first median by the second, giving 1.02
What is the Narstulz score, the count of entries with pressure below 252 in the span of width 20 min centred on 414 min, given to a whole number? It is 2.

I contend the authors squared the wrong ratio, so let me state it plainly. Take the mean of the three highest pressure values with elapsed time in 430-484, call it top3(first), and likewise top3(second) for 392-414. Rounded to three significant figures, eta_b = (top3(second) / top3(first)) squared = 1.04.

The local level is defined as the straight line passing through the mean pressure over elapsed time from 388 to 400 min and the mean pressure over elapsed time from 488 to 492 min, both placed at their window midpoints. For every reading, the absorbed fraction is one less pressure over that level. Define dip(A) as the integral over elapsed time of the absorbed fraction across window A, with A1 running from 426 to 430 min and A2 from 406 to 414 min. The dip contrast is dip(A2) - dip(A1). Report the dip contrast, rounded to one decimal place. 0.3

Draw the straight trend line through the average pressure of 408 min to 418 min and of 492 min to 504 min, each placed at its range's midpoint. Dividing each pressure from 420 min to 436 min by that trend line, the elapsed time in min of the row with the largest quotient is 421.0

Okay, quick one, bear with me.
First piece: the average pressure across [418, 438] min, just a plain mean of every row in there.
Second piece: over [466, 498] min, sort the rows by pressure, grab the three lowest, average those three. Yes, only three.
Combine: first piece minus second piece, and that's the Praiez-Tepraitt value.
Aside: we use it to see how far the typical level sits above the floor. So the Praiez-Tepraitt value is 24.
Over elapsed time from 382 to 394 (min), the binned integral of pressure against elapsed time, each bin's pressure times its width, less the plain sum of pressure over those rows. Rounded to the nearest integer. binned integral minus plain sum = 1561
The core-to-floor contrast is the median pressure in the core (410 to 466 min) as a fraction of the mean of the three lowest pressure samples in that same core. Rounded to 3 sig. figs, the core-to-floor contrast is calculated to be 1.08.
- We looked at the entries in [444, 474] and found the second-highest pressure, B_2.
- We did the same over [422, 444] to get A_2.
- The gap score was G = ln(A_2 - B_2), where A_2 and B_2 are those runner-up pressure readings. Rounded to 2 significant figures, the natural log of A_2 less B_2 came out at 1.5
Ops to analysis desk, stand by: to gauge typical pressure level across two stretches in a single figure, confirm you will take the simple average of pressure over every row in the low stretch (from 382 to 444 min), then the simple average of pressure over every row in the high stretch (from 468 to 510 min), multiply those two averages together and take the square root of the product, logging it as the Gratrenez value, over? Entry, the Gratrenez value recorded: 253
